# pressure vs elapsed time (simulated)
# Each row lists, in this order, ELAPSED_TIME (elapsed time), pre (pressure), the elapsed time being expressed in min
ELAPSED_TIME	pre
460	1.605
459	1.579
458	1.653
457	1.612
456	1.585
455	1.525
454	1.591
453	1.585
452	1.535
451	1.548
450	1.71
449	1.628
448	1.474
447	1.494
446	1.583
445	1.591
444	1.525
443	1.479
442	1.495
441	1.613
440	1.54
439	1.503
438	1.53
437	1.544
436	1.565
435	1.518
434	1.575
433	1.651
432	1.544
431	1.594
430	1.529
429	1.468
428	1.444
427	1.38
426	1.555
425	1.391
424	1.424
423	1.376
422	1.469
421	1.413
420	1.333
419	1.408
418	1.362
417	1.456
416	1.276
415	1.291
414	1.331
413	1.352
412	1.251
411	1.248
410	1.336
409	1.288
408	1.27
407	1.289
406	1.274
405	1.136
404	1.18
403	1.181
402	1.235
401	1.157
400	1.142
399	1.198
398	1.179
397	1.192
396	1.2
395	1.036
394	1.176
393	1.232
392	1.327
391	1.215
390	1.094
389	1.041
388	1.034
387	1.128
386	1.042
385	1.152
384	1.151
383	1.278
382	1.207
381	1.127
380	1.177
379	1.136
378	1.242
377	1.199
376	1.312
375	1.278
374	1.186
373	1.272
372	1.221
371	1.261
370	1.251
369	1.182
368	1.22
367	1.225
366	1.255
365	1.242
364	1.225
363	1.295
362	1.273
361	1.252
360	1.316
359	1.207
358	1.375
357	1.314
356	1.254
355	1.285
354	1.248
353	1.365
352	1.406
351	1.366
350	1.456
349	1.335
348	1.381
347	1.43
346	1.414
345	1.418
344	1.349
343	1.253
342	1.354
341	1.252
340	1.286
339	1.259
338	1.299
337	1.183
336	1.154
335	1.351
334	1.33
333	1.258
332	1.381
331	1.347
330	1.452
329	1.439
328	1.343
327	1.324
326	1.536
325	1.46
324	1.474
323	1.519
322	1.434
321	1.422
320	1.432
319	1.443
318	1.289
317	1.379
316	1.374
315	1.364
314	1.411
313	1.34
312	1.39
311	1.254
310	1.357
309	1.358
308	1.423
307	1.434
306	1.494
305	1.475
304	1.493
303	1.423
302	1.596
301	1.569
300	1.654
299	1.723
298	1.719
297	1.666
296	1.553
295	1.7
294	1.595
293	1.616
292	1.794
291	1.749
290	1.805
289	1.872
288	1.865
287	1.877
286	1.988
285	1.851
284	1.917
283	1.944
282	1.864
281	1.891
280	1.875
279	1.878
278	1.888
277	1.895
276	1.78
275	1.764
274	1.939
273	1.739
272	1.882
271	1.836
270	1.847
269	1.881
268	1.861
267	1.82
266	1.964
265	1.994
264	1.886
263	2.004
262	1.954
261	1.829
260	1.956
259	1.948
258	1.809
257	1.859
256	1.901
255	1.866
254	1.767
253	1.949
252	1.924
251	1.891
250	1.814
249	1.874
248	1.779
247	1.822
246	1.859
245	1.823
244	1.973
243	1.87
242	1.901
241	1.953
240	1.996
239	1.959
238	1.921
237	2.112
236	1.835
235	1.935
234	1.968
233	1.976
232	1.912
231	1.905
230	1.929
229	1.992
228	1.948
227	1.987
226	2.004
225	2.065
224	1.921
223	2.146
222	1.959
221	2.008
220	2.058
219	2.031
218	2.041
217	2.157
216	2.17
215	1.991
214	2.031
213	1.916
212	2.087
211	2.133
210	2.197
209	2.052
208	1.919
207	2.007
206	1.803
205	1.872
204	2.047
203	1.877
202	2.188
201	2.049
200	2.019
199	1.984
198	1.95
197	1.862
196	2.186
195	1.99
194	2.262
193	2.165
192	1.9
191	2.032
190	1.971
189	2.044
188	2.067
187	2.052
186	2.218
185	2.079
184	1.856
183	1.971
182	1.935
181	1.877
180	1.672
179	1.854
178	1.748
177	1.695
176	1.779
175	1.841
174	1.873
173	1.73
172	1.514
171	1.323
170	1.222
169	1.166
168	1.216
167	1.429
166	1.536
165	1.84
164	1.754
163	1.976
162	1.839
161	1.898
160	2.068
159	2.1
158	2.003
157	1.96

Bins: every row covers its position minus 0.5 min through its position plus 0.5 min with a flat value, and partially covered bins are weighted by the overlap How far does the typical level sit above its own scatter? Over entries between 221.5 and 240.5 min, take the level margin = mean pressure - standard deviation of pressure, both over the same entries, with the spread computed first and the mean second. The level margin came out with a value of 1.90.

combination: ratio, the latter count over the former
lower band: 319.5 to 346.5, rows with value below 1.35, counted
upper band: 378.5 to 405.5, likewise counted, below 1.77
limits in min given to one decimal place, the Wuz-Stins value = 2.1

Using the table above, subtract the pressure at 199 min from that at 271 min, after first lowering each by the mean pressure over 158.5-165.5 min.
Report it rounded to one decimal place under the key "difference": -0.1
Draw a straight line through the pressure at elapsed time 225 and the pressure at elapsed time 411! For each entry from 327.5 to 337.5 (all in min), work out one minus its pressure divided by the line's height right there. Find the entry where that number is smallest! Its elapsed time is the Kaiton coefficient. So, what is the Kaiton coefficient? 330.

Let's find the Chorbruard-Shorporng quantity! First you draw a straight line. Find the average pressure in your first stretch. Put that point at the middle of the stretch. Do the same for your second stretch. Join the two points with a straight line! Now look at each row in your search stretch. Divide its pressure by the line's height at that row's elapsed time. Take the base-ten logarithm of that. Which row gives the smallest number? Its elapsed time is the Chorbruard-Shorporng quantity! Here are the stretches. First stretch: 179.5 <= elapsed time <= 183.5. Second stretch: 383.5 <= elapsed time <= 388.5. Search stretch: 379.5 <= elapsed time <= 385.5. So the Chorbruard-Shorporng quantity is 381 min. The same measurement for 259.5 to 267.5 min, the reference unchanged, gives 261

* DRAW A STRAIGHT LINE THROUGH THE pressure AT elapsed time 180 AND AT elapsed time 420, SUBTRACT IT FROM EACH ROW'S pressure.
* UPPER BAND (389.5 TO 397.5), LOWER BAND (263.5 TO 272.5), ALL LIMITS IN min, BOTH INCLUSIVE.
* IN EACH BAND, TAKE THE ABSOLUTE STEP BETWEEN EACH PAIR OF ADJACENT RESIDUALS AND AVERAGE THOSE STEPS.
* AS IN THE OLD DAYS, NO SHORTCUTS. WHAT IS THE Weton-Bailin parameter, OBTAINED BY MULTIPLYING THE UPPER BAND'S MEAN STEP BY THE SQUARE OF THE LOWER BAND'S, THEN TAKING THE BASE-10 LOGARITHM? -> -3.53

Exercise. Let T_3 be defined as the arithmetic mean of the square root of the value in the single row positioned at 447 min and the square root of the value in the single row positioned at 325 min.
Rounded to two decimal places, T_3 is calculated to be 1.22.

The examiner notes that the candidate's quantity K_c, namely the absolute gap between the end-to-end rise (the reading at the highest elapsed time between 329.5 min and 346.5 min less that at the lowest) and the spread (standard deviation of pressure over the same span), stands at 0.12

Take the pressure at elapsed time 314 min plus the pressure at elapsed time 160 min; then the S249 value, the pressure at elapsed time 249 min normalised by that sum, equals 0.539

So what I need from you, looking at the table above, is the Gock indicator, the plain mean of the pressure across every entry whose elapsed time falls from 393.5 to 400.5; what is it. 1.16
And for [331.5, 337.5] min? 1.28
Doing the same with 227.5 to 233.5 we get 1.94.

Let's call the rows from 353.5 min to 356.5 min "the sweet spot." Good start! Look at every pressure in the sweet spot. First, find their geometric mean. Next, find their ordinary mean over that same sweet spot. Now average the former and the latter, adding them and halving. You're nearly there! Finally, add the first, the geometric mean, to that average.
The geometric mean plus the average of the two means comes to 2.5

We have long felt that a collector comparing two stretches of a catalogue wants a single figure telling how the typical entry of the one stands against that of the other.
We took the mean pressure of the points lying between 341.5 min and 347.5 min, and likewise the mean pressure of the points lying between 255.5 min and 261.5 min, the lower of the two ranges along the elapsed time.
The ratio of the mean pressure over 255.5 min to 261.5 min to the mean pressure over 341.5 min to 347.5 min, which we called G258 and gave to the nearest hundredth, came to 1.38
